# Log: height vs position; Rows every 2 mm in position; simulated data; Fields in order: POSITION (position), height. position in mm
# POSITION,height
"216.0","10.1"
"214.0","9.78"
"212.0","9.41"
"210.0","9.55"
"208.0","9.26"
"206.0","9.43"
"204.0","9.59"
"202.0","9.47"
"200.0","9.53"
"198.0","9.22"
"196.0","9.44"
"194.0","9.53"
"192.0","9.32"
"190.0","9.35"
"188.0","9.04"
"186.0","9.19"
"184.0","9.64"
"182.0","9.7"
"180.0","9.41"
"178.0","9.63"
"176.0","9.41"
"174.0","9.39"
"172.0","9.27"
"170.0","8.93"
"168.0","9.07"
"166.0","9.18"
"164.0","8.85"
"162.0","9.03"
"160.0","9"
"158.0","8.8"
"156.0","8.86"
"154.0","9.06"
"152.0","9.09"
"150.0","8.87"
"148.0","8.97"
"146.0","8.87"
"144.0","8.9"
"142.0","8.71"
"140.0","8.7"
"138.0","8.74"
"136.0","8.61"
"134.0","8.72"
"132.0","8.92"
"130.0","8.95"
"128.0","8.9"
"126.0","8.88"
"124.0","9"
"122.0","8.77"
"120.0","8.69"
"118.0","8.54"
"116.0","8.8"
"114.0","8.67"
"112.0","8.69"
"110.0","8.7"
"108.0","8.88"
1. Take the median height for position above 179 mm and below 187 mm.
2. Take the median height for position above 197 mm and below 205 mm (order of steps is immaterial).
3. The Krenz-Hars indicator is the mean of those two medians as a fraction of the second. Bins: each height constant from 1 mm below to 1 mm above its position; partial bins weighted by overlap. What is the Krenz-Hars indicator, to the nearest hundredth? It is 1.00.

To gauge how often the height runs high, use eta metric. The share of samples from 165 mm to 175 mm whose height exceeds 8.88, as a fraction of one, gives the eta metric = 1.0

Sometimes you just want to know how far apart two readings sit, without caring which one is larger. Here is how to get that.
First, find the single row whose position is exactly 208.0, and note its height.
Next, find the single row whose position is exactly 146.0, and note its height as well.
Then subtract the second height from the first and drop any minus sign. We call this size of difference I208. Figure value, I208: 0.39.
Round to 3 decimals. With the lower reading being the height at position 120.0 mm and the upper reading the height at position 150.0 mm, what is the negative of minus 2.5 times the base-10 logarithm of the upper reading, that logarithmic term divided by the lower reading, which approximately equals 0.273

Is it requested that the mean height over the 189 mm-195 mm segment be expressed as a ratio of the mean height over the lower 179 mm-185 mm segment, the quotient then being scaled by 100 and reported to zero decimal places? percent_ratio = 98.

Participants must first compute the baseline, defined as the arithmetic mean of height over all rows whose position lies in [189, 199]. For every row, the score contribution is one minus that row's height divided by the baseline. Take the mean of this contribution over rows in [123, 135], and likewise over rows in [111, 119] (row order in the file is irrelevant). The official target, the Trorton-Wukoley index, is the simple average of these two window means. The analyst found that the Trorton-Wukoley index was 0.06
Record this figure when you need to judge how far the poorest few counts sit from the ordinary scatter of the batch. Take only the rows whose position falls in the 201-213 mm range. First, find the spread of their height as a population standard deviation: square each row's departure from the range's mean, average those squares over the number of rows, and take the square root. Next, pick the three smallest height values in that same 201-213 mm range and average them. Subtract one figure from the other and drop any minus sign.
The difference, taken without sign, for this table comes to 9.3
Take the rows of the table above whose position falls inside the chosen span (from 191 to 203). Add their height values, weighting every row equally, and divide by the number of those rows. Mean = 9.42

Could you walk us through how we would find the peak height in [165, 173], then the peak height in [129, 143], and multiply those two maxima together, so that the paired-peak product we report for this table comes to 83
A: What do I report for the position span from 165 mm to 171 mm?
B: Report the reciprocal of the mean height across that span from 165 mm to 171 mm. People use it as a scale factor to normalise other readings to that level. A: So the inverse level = 0.110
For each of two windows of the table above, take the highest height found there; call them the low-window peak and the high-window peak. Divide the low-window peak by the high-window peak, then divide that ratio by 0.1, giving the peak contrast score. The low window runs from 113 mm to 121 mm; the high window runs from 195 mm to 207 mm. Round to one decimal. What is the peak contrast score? 9.2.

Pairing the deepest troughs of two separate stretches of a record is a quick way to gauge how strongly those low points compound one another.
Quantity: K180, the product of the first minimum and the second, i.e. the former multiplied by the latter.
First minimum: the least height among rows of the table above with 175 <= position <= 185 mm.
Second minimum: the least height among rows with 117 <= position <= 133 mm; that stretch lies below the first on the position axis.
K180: 80.4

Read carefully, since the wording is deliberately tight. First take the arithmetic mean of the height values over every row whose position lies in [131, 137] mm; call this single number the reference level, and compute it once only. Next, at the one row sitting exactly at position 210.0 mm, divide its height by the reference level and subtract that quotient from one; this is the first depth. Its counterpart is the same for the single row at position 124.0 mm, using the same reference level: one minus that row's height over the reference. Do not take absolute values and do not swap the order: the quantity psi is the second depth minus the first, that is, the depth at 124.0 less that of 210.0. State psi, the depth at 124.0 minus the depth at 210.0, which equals 0.06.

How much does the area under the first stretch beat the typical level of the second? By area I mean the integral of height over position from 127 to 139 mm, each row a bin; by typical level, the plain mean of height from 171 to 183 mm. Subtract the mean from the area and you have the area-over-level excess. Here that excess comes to 96.2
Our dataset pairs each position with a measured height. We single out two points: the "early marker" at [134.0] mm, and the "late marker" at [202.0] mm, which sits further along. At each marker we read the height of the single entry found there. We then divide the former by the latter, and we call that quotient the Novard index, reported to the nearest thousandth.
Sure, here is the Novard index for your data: 0.921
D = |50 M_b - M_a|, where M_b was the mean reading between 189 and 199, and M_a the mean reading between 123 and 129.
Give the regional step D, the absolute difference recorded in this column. 460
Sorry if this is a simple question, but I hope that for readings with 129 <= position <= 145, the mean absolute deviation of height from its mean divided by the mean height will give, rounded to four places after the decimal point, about 0.0121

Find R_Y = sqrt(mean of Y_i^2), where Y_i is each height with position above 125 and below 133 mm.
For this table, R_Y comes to 8.91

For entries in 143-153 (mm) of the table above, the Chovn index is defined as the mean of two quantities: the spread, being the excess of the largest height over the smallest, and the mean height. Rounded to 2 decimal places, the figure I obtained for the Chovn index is 4.58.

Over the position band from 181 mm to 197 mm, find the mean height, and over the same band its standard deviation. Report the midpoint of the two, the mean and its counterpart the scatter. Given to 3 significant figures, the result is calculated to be 4.81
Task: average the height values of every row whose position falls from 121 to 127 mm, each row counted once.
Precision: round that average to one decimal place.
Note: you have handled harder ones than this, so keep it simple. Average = 8.9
